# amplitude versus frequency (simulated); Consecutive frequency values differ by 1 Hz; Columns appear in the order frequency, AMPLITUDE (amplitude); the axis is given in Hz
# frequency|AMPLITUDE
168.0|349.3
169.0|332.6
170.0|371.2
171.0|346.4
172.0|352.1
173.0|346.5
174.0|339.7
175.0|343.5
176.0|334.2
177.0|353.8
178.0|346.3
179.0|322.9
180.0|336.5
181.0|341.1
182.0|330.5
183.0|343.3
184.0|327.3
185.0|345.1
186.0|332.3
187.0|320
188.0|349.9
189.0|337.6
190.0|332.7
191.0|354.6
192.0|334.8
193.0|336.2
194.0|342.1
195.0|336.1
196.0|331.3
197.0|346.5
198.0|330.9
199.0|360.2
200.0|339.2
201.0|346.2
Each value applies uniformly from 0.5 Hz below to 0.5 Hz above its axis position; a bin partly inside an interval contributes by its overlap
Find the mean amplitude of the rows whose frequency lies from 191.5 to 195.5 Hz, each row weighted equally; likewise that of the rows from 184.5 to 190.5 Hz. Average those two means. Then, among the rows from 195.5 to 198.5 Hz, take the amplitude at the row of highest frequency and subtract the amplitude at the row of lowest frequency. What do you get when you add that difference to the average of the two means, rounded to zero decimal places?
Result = 336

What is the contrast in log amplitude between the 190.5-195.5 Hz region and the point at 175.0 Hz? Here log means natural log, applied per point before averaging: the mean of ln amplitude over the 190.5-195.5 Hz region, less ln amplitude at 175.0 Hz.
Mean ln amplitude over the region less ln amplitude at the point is -0.0082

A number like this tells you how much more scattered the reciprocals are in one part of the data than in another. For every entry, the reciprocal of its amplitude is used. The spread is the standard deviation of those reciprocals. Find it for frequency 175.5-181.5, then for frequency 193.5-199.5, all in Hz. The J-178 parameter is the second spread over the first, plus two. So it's 3.0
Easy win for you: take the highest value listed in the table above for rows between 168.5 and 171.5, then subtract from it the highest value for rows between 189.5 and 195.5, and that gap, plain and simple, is 17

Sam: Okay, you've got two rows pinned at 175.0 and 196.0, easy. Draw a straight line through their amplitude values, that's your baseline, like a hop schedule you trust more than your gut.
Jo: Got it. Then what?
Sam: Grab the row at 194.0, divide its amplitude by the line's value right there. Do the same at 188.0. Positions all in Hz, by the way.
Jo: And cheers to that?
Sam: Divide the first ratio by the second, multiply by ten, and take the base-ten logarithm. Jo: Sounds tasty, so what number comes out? 0.995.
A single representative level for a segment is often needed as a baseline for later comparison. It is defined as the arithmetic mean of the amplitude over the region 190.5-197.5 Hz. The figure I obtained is 340.2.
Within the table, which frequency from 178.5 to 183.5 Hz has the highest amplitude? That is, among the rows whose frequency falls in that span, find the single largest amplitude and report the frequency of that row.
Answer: 183.0 Hz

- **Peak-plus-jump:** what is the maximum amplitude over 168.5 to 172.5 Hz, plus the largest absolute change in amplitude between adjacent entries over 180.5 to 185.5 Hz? 389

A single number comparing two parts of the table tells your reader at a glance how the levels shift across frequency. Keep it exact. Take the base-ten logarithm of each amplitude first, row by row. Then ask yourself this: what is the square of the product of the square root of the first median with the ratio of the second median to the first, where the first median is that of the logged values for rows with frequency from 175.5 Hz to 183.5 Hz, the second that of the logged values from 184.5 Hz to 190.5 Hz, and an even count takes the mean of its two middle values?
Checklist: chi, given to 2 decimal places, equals 2.52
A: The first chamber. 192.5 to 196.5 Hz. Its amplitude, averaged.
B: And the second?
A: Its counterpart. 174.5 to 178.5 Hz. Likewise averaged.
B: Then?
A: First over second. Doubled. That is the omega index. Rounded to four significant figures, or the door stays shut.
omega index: 1.953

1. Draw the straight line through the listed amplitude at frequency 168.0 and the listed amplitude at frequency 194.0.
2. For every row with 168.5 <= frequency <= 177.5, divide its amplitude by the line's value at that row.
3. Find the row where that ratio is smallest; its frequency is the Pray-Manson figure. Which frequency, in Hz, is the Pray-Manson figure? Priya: 169.0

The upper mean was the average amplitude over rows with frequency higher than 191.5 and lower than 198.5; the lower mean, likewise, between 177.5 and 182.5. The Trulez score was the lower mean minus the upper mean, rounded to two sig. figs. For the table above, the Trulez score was -1.4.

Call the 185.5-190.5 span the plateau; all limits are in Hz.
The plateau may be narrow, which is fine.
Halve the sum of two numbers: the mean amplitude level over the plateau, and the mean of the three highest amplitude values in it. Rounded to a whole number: 337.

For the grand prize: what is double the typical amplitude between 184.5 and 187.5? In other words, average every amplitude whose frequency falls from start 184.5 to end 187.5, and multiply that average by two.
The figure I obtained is 665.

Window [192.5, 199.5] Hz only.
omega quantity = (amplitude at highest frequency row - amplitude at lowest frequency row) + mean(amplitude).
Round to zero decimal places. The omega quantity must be 364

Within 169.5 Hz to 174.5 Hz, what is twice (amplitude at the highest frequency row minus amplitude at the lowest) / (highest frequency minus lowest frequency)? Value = -16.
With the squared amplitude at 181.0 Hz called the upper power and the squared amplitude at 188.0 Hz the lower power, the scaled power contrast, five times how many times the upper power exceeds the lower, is 4.8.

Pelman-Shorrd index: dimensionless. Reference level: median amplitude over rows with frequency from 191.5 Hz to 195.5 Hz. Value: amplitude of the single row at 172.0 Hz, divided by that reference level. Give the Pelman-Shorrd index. 1.05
